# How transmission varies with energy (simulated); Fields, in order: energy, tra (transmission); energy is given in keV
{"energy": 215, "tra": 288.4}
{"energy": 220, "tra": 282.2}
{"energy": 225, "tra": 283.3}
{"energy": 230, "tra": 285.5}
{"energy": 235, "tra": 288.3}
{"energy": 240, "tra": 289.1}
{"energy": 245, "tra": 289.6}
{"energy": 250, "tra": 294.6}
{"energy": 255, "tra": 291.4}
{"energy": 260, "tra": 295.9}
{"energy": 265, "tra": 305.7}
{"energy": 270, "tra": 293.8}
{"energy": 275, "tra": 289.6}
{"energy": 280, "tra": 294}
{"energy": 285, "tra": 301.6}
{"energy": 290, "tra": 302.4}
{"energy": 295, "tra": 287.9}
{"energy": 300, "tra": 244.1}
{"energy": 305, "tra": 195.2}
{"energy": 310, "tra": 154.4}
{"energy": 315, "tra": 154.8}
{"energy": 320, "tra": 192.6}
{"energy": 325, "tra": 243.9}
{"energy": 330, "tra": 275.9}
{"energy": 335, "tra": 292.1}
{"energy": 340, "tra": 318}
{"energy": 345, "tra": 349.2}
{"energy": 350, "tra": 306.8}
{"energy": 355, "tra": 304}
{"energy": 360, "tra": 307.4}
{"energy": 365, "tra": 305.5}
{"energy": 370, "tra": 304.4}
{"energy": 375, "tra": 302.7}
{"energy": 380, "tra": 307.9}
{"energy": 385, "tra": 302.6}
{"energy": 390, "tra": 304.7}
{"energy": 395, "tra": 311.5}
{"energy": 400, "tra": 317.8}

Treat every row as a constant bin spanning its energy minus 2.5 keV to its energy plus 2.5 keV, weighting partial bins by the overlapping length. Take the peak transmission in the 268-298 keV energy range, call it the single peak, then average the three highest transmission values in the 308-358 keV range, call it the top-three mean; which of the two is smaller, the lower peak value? 302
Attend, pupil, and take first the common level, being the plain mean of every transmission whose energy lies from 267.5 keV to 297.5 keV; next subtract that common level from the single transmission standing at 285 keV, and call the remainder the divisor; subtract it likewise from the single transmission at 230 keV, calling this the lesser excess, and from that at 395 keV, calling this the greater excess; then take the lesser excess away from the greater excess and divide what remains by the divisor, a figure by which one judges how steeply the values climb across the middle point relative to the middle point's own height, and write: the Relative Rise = 3.9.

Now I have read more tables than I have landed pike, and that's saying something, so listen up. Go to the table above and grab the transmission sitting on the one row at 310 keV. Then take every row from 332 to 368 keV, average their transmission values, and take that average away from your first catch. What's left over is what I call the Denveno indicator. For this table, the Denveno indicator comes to -157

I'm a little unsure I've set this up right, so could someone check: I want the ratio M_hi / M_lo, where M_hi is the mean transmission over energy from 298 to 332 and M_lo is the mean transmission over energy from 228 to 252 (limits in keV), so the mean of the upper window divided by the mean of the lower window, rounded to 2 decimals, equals 0.72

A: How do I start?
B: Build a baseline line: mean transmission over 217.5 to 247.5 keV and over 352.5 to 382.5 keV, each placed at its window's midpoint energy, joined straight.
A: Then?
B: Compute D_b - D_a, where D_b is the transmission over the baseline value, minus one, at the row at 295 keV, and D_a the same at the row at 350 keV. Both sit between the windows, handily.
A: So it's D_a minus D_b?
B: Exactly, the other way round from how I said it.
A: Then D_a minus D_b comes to 0.0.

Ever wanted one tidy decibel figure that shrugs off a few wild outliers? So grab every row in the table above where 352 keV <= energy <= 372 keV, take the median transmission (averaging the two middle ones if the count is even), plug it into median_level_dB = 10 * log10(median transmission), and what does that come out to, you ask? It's 24.8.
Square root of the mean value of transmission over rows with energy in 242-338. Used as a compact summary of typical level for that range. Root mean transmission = 16.2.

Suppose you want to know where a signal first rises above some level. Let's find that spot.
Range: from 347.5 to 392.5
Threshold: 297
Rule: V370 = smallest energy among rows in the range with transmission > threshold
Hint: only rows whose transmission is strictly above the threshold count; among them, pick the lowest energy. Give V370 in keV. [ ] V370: 350 keV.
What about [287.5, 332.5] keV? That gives 290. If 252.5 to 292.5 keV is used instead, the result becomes 265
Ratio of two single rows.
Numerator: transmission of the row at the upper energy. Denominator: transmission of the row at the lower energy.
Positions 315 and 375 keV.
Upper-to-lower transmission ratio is 1.955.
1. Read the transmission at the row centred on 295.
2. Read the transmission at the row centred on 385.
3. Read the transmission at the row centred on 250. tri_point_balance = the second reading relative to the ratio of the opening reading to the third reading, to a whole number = 310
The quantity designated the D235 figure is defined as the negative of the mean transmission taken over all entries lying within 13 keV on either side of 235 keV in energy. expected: -287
